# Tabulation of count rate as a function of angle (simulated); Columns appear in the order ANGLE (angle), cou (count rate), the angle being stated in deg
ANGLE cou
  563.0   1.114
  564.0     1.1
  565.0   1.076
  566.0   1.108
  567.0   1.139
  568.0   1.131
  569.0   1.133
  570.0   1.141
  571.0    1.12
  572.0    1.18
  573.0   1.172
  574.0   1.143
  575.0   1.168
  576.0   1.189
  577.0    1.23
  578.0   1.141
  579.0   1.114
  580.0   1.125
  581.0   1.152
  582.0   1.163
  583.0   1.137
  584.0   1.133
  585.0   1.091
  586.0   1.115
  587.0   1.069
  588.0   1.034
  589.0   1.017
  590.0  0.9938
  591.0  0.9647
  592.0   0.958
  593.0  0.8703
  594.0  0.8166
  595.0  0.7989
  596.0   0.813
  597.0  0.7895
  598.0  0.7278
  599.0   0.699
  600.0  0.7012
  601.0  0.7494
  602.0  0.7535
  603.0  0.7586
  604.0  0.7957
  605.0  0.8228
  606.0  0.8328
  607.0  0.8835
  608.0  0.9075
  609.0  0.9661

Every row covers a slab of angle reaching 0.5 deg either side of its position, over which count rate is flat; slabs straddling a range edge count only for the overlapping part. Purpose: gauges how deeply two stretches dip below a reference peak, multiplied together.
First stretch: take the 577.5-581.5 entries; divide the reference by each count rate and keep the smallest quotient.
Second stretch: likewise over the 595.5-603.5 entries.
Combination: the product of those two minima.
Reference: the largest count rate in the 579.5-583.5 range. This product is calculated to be 1.44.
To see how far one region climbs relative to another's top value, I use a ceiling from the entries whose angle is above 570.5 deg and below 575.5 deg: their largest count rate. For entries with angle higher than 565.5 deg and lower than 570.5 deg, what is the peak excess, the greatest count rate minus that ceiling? 0.0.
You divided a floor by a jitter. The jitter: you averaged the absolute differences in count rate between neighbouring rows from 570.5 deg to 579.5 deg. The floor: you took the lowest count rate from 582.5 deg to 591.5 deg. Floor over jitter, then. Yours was 26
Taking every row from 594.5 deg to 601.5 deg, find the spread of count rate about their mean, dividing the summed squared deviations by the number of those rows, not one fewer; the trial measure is 0.044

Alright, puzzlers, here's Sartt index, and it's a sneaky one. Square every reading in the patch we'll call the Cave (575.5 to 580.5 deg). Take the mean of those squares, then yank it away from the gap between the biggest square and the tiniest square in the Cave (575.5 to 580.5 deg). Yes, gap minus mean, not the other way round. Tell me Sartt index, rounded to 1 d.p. -1.1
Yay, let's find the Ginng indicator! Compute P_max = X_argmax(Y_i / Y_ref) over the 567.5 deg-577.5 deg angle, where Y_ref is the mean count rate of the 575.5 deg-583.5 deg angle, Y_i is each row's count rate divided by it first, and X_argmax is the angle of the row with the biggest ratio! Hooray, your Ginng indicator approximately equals 577.0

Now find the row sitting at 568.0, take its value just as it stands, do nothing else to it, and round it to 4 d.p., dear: 1.1310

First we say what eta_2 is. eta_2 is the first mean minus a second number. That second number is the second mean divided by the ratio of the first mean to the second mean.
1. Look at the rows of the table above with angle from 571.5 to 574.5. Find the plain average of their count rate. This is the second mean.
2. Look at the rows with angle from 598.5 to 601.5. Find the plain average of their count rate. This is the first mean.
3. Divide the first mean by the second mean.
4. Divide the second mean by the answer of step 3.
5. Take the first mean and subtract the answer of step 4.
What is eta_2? -1.18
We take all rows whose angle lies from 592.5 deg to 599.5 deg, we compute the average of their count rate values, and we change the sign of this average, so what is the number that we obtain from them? -0.79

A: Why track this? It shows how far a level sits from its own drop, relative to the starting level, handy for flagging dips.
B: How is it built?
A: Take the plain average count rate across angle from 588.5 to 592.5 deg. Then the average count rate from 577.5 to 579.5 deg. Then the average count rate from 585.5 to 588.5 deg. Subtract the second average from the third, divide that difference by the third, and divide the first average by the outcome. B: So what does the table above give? -19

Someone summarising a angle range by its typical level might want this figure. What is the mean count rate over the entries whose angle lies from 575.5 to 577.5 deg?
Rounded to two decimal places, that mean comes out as 1.21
